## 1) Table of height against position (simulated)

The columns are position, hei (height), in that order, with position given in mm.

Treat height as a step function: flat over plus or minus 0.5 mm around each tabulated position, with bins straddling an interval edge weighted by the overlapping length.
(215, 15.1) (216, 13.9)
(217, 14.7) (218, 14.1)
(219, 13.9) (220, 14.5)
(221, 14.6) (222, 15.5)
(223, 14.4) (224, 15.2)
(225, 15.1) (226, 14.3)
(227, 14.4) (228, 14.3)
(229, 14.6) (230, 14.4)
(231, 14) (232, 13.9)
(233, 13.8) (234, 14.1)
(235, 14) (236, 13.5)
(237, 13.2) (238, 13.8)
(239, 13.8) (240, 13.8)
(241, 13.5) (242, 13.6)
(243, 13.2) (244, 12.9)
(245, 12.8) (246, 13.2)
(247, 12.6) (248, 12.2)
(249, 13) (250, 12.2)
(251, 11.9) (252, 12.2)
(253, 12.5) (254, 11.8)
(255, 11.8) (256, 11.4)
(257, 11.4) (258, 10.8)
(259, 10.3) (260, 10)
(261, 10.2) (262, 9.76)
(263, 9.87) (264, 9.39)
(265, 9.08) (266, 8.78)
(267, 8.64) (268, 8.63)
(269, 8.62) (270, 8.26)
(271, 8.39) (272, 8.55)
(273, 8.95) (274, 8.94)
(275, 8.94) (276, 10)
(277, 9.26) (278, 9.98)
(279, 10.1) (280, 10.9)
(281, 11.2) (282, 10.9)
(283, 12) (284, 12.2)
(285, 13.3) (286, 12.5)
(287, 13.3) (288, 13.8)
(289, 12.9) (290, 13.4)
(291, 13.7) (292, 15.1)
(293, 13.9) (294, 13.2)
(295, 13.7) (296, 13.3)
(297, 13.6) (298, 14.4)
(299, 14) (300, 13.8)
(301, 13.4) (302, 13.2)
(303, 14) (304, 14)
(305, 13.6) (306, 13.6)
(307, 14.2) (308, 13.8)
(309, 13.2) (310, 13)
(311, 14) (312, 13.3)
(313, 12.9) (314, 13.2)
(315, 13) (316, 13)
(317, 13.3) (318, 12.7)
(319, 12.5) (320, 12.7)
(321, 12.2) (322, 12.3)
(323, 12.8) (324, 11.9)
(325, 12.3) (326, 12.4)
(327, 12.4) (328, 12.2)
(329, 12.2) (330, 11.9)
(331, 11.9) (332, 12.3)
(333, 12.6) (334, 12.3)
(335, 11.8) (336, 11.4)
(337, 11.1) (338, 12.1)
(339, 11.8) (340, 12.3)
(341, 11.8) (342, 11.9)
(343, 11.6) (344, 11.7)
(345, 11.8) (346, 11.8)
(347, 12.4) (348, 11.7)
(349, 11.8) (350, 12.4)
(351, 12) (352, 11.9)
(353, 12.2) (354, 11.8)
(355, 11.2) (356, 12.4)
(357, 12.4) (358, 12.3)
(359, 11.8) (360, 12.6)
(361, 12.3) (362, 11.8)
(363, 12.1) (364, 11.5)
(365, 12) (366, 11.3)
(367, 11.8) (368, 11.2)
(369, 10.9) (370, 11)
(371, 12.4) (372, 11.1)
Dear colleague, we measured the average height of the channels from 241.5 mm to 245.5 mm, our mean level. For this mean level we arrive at 13.1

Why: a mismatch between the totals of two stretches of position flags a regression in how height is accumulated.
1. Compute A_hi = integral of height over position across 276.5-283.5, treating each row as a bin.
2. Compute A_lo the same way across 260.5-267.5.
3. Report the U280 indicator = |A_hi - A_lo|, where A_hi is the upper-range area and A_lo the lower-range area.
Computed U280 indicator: 8.6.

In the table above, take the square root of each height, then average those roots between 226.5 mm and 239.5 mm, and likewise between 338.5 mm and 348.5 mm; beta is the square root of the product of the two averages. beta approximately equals 3.59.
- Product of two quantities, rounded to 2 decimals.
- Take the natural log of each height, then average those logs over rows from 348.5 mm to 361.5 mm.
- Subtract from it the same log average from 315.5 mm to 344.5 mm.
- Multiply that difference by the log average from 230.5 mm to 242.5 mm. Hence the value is -0.02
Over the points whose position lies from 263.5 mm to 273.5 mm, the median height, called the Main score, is 8.6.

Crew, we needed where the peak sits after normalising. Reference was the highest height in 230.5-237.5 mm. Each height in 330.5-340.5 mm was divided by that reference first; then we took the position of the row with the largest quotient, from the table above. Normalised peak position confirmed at 333 mm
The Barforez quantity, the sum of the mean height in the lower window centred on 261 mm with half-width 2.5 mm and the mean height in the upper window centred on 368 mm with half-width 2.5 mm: 21.3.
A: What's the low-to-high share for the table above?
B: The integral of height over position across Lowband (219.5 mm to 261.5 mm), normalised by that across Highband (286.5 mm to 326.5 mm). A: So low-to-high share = 1.0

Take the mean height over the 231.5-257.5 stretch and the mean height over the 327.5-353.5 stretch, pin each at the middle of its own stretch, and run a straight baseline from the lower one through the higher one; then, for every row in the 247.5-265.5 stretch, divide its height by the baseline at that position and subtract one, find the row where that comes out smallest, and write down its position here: 265 mm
